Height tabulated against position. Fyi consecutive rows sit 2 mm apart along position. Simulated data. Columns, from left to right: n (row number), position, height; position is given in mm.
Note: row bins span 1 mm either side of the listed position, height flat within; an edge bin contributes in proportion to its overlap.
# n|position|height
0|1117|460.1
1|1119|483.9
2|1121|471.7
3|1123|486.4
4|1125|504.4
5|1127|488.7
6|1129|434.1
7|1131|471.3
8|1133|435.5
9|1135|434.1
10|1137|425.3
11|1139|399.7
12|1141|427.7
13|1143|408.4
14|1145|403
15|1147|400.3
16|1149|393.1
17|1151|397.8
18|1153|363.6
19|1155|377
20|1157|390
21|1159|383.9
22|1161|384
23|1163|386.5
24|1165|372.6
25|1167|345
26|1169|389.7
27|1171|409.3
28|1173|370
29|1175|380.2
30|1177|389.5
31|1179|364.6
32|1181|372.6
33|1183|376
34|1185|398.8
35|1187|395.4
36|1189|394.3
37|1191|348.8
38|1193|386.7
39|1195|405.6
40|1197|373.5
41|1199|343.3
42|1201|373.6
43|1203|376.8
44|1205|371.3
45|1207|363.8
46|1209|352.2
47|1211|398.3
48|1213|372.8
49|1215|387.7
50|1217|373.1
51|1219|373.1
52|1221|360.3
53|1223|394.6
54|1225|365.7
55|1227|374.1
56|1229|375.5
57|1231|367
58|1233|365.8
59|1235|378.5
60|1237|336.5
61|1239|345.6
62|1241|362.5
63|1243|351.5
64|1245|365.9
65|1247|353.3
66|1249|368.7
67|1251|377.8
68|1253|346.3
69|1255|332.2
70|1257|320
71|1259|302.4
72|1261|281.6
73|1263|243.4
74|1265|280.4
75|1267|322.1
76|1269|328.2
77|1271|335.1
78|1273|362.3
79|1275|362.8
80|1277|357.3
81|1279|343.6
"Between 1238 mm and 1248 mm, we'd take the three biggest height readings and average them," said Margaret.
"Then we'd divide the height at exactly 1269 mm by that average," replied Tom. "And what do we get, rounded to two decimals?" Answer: 0.91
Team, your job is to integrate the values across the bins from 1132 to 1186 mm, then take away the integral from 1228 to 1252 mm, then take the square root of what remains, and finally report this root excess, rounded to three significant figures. 112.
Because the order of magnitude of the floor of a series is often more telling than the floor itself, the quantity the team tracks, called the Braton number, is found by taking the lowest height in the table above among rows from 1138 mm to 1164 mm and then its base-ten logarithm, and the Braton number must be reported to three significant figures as 2.56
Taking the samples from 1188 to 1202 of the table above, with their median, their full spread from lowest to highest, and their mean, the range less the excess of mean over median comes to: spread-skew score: 60.8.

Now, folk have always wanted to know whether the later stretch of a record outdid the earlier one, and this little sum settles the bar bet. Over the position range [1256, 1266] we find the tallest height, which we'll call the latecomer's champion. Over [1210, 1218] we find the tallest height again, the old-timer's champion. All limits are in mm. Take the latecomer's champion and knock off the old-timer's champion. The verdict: -78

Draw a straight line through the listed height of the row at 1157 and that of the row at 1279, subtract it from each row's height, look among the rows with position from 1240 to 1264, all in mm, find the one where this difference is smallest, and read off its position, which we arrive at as 1263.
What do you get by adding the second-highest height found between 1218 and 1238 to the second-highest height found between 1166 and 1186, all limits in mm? 777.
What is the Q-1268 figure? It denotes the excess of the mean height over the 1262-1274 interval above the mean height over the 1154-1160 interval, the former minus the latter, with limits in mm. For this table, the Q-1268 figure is -72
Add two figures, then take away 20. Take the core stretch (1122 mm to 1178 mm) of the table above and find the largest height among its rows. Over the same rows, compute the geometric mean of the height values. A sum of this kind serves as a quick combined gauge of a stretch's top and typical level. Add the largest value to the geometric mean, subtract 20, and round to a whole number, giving 892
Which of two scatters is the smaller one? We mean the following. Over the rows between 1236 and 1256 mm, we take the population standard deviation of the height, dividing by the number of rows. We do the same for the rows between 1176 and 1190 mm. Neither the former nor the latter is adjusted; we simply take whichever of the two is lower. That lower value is 12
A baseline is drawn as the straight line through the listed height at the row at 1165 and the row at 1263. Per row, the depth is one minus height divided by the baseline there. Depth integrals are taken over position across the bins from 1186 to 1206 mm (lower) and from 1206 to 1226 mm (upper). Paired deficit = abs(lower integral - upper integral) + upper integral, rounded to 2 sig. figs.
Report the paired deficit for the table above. -2.7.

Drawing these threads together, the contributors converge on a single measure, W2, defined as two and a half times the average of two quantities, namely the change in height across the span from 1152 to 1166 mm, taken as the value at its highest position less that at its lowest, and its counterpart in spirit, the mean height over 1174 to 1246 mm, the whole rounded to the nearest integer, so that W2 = 477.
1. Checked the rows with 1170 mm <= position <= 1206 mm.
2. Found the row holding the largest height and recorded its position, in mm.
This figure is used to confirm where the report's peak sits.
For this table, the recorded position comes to 1171 mm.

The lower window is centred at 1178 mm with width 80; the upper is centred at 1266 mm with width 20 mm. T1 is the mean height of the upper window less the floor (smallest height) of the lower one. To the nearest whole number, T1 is -29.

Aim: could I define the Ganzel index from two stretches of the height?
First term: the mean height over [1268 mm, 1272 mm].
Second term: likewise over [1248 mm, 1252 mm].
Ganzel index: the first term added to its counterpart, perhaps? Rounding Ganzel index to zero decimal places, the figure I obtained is 705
